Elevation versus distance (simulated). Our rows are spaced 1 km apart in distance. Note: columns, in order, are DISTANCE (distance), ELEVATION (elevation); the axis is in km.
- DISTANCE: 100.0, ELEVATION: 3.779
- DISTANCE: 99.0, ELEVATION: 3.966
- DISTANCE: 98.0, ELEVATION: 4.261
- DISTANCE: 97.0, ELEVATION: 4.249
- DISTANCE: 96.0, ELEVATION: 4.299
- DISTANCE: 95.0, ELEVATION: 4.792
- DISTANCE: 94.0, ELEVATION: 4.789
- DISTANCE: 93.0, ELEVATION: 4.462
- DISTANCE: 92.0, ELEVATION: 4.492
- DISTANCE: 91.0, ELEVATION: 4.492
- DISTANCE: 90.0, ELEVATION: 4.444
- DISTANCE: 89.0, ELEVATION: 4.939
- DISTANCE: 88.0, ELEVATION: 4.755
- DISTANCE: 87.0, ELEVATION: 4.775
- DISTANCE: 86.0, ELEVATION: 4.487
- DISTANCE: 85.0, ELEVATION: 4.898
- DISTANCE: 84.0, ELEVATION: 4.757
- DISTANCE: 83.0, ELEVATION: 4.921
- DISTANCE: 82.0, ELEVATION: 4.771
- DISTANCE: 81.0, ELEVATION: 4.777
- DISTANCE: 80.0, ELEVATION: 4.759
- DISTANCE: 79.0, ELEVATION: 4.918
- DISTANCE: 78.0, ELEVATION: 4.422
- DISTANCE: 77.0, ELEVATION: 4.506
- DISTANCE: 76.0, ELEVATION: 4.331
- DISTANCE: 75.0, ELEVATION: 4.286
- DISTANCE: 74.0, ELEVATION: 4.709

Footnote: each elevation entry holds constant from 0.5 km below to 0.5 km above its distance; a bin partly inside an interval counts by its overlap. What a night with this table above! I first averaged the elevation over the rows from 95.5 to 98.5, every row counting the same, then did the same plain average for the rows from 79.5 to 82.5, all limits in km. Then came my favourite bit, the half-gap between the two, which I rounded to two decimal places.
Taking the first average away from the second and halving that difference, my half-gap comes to 0.25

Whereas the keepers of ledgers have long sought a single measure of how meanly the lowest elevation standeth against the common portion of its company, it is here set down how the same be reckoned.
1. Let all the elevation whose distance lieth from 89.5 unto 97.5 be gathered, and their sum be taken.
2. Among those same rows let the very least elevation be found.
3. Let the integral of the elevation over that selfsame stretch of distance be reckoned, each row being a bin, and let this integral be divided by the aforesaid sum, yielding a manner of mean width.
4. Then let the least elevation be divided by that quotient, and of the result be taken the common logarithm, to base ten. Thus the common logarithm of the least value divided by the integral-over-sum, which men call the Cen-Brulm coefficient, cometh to 0.628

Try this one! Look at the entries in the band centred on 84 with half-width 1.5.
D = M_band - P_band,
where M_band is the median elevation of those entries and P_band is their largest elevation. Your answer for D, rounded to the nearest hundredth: -0.02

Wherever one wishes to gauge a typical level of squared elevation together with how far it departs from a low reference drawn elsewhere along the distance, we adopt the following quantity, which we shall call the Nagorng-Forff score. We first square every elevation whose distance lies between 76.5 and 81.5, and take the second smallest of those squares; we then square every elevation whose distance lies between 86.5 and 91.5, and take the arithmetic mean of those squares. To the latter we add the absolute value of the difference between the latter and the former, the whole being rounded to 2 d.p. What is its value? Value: 23.59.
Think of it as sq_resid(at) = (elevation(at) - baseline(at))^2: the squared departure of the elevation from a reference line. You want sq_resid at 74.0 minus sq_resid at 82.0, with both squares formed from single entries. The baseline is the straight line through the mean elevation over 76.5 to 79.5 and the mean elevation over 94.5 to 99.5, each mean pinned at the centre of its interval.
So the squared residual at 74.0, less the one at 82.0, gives -0.05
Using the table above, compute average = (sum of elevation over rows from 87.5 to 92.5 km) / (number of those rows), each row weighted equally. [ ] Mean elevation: 4.62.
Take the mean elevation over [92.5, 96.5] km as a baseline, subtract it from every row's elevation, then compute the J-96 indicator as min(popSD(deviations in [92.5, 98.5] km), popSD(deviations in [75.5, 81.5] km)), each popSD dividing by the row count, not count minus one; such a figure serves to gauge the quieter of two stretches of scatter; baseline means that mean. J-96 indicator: 0.212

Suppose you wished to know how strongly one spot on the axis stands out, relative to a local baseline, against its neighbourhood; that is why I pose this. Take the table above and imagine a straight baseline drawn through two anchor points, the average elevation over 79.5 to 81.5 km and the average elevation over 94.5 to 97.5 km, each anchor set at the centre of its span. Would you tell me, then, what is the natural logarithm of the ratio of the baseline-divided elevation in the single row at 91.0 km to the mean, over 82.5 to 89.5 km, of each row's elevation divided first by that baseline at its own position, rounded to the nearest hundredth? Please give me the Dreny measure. -0.04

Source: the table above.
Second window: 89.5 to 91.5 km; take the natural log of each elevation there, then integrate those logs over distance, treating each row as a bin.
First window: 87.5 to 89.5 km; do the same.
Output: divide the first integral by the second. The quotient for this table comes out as 1.054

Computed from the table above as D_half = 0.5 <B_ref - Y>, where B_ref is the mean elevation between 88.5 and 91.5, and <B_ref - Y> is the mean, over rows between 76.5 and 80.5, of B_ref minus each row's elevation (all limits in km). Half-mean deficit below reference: -0.01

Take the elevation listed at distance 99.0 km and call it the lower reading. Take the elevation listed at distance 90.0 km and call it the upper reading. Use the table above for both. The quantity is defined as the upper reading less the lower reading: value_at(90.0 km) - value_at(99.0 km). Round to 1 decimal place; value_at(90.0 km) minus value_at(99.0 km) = 0.5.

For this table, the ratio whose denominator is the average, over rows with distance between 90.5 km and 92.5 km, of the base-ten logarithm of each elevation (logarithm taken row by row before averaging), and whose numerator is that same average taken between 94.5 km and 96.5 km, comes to 1.01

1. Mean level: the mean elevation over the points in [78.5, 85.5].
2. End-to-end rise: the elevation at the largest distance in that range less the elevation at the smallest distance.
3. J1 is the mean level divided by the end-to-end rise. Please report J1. -241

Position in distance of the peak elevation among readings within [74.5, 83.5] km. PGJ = 83.0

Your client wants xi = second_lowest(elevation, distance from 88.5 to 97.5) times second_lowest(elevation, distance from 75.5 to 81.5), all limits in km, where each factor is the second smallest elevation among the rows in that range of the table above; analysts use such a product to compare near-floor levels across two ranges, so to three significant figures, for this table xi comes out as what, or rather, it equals 19.0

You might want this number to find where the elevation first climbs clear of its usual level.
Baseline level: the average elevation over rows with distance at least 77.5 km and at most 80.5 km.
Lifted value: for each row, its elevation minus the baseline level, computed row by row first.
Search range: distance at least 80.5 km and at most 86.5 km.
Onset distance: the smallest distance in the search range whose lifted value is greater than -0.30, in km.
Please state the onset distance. 81.0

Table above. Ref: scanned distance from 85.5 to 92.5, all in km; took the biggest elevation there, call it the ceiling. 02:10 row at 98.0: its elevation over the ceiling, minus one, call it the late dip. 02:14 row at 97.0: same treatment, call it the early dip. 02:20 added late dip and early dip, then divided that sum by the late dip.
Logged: 2.0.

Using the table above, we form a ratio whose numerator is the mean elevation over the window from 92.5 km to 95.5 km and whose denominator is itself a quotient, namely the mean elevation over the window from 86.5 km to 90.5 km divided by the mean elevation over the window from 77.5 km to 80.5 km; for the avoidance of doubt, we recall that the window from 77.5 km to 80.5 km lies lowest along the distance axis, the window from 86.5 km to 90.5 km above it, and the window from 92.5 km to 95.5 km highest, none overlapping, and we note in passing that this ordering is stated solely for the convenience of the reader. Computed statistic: 4.65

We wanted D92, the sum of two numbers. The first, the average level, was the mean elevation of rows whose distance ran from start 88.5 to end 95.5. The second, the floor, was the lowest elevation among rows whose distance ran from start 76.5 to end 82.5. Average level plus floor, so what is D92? 9.05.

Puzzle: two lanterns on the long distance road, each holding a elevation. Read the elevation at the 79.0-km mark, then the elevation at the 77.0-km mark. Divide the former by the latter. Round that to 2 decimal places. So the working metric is 1.09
